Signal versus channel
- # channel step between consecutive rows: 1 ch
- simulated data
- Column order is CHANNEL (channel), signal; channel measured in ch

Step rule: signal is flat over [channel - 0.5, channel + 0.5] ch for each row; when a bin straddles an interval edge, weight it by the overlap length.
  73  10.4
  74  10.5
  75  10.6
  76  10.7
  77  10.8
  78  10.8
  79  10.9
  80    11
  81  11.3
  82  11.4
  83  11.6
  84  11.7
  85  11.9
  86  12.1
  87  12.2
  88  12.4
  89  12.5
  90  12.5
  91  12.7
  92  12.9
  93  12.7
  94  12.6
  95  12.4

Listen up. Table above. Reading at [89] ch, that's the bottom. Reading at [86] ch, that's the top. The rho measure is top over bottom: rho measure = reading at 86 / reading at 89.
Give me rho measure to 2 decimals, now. 0.97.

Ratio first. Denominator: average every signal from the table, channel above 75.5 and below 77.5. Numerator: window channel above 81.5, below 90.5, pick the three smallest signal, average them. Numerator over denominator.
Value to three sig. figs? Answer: 1.08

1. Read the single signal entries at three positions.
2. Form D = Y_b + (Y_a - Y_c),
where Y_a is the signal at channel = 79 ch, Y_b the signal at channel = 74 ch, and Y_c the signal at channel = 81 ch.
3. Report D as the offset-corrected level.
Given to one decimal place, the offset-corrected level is 10.1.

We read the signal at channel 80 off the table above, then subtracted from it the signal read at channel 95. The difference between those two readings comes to -1.4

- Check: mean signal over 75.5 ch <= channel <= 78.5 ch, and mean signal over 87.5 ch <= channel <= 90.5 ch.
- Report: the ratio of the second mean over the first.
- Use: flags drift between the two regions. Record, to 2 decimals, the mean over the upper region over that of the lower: 1.16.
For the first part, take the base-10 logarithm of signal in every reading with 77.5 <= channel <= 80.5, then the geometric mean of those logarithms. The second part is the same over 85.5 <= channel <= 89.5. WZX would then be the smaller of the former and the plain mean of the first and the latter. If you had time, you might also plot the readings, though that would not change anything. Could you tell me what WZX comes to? 1.04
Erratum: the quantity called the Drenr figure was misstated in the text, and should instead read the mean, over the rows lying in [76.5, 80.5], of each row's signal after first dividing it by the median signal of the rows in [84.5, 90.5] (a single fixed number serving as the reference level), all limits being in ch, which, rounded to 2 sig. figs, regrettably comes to 0.88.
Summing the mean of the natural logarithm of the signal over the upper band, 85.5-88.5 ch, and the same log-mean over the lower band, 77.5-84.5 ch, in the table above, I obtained 4.92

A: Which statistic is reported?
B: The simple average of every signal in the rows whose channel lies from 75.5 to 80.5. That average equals 10.8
